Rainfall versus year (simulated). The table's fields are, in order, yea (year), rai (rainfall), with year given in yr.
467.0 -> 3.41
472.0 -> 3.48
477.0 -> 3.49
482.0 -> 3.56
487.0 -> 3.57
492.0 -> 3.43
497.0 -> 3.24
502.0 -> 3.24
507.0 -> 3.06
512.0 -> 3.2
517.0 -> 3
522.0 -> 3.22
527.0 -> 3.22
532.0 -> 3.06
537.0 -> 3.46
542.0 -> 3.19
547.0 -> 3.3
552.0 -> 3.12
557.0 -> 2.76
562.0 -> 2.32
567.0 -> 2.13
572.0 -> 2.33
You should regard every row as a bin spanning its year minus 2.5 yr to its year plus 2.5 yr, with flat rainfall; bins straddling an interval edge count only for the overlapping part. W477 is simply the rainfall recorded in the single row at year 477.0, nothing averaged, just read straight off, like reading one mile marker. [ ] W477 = 3.49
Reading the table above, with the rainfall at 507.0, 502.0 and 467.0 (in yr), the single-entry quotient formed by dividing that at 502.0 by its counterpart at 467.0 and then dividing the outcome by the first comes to 0.311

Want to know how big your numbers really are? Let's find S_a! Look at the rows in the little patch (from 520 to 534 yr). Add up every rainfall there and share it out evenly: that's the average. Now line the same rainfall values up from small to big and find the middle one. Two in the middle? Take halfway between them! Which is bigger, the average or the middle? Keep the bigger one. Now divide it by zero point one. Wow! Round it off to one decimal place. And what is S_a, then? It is 32.2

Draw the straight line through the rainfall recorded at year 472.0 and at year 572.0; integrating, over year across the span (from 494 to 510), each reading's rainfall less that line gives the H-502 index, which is 1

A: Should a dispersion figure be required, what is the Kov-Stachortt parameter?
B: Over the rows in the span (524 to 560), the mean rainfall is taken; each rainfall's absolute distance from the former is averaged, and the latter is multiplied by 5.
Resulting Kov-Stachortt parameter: 0.8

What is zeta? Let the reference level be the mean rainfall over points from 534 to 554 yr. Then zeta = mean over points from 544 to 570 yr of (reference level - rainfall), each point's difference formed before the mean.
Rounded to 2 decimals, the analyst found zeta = 0.54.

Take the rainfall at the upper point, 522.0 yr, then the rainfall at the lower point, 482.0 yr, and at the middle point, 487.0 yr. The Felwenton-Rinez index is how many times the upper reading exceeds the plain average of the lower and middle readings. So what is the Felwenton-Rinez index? 0.90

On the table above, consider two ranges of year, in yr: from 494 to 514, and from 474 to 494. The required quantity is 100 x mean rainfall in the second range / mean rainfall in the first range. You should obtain 110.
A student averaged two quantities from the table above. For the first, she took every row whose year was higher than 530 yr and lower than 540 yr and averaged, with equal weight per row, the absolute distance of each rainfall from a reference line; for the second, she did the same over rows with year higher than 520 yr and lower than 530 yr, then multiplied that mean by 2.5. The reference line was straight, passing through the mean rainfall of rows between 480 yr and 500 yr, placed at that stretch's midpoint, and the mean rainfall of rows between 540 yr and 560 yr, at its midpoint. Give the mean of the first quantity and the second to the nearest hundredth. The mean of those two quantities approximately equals 0.13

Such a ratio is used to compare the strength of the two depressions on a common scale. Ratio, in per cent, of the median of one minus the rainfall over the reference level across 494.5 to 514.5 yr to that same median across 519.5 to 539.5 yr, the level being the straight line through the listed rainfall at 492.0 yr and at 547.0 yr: 134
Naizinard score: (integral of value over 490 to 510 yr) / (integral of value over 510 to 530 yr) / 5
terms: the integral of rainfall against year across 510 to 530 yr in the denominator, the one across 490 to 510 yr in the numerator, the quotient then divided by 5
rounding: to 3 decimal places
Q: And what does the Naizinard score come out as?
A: 0.205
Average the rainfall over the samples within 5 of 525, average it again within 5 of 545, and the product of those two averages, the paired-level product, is 10.4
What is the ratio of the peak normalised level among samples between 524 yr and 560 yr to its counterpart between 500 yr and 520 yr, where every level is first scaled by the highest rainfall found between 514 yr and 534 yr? 1.07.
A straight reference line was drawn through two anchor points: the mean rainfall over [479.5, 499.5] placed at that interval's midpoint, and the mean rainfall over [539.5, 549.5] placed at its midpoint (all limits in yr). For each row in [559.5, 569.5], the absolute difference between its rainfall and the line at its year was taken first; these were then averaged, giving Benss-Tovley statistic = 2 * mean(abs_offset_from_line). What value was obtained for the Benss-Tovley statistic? 1.9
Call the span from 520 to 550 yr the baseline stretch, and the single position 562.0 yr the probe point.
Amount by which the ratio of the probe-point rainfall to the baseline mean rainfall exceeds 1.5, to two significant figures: -0.78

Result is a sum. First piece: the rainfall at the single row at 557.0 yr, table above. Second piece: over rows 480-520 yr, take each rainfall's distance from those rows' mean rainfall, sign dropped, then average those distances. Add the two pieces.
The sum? 2.9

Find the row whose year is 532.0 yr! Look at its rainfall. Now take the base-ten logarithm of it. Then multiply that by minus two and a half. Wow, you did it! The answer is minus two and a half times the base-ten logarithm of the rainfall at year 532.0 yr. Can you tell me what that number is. -1.21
